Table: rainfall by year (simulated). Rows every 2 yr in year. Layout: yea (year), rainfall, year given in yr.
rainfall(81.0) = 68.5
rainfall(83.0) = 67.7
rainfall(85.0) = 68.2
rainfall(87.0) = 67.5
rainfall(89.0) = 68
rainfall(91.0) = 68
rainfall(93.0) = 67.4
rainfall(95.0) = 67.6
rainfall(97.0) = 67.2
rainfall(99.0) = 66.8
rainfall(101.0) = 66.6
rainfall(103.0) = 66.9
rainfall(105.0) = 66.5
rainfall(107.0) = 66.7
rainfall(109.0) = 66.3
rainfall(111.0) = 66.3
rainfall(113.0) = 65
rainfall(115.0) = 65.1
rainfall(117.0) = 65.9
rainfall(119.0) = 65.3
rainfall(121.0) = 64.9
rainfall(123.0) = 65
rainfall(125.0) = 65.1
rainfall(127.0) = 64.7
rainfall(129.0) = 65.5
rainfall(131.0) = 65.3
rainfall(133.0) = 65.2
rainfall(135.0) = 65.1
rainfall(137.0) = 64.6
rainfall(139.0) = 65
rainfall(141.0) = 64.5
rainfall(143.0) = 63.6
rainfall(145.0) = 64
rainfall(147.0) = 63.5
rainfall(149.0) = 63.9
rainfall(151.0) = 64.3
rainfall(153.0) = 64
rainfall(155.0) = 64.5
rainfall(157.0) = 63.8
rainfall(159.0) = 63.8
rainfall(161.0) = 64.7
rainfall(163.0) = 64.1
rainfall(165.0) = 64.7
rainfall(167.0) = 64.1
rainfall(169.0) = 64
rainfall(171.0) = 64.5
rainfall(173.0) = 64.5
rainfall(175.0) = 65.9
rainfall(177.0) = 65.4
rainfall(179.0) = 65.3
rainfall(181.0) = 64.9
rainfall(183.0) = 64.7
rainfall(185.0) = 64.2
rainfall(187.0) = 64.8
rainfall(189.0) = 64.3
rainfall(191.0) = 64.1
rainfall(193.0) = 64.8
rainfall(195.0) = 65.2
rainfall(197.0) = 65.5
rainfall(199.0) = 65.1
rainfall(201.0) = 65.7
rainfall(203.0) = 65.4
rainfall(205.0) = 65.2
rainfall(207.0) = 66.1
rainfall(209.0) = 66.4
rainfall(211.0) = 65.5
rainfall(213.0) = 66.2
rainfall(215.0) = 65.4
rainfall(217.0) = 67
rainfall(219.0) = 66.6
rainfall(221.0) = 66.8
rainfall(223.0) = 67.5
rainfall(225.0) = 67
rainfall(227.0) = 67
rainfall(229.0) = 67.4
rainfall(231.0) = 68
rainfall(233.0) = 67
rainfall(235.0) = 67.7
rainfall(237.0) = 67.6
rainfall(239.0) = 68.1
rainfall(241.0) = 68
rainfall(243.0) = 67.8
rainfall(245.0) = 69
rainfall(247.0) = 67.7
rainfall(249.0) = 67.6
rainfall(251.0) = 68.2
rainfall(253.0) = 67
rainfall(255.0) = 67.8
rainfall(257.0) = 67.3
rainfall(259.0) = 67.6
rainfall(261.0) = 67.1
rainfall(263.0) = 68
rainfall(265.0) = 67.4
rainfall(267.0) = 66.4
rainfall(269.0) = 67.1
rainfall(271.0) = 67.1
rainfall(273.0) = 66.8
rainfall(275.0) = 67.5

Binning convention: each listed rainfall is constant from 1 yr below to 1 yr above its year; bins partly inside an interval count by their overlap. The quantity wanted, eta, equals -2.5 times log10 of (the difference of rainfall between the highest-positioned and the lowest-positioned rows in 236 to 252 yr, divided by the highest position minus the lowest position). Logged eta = 3.4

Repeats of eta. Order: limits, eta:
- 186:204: 3.6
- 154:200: 4.7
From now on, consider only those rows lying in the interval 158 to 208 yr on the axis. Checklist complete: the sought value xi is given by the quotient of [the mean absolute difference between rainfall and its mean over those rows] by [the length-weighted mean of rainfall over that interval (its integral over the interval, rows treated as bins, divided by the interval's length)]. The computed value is 0.008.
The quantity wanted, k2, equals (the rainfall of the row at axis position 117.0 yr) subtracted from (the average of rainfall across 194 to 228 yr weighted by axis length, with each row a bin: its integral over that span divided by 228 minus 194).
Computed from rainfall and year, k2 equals 0.2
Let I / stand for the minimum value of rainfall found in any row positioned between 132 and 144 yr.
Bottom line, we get 63.6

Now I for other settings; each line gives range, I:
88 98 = 67.2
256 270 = 66.4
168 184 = 64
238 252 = 67.6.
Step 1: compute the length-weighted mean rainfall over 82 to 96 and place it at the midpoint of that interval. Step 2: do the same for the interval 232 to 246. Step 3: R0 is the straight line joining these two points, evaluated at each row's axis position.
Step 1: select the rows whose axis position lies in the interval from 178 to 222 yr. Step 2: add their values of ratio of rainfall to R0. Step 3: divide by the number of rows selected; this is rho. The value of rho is 0.964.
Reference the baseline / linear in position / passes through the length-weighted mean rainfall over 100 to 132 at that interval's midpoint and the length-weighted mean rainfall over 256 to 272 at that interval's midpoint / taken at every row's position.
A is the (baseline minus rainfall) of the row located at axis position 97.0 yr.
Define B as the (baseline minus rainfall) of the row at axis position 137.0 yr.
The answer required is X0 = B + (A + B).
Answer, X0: 0.9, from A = -1.7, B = 1.3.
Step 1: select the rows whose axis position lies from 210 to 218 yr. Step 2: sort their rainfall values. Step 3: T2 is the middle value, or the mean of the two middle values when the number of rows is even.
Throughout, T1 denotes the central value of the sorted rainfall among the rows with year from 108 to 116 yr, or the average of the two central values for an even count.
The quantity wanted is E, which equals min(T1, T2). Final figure 65.7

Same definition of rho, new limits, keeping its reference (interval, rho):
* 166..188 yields 0.955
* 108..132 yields 0.964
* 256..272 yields 0.990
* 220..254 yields 0.996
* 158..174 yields 0.948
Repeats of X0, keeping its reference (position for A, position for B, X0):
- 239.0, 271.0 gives -0.7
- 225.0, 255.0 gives -1.4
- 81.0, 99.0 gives -5.7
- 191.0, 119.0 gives 3.2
